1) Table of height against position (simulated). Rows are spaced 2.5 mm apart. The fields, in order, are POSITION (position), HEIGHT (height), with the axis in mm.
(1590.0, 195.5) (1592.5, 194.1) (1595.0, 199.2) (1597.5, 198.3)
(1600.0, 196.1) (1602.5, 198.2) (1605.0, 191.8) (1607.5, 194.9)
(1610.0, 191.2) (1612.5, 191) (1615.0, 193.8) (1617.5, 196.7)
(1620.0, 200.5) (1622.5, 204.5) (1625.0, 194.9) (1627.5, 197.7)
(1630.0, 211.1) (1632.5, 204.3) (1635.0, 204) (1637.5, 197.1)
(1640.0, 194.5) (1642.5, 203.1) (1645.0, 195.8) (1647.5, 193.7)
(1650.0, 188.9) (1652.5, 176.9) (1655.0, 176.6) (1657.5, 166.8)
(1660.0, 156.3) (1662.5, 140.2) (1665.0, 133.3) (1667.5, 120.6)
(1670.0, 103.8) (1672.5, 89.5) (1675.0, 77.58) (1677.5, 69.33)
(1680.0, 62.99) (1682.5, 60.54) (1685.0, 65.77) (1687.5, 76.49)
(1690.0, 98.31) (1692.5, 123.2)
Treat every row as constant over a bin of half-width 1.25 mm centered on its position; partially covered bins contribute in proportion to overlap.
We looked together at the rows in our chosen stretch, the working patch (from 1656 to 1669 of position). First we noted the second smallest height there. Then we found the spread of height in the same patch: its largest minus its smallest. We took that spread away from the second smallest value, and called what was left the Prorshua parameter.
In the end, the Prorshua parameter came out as 87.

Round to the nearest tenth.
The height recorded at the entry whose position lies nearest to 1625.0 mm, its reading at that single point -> 194.9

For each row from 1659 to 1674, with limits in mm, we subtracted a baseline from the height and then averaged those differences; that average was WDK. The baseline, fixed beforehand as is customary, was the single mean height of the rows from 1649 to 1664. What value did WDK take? -44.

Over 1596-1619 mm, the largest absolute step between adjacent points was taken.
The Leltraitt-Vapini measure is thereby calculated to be 6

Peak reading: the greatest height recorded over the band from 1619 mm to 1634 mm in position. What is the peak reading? 211.1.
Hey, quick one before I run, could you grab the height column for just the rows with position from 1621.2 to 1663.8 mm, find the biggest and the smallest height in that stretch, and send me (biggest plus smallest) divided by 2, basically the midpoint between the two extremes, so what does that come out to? 176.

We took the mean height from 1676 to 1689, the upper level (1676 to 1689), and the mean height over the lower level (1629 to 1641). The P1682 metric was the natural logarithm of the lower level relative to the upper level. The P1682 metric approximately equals 1.1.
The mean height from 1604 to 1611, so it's 193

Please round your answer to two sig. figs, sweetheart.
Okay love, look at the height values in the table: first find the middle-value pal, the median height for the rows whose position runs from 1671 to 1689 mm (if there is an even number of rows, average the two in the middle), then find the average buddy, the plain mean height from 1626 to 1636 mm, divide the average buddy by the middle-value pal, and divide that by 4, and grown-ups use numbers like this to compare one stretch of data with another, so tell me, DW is 0.74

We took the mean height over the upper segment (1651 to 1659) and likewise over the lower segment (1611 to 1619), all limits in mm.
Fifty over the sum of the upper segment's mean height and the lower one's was 0.14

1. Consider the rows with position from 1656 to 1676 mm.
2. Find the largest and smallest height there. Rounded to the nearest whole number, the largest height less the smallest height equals 89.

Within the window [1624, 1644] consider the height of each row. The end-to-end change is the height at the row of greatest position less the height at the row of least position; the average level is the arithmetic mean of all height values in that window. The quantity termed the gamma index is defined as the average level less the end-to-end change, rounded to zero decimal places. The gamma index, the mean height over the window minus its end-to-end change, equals 193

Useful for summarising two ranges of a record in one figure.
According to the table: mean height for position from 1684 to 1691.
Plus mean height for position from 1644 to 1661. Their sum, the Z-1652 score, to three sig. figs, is 259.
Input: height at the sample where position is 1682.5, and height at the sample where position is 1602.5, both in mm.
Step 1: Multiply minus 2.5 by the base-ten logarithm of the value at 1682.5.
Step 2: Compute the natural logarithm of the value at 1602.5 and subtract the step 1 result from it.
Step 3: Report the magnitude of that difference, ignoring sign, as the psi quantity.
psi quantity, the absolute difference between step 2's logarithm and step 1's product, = 9.7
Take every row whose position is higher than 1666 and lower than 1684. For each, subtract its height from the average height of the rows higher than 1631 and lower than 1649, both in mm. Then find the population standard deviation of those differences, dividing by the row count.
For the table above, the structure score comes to 21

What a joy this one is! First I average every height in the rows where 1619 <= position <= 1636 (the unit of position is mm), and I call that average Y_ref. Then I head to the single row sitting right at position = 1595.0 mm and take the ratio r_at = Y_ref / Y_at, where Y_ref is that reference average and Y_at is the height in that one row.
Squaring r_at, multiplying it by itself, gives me 1.03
